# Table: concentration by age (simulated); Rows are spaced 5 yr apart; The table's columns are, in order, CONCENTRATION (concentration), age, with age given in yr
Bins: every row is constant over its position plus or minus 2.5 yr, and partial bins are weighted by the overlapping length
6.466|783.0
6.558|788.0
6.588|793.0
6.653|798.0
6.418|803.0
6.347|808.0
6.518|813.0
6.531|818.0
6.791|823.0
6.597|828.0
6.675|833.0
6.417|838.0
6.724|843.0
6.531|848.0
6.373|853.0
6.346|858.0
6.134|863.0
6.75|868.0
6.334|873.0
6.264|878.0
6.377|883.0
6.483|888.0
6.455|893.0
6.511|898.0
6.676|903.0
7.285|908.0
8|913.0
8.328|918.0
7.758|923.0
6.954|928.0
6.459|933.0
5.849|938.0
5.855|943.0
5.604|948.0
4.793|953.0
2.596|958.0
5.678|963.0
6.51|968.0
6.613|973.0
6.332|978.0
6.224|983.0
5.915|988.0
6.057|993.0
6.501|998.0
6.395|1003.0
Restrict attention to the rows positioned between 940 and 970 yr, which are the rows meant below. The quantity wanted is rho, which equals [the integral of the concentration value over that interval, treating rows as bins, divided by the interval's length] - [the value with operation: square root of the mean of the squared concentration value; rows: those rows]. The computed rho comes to -0.1615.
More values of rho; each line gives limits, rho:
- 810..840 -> -0.0023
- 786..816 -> -0.0013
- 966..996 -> -0.0048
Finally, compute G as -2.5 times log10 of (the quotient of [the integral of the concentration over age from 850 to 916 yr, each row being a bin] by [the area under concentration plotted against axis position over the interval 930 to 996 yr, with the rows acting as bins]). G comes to -0.16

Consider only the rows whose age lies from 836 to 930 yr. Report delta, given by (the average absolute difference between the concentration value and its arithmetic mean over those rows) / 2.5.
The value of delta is 0.19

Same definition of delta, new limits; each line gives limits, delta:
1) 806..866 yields 0.06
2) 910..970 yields 0.45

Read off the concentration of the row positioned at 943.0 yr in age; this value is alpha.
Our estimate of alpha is 5.855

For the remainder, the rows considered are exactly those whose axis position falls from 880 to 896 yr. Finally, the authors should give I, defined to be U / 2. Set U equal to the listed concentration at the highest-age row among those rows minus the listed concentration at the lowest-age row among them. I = 0.04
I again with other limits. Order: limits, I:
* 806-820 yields 0.09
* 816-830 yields 0.03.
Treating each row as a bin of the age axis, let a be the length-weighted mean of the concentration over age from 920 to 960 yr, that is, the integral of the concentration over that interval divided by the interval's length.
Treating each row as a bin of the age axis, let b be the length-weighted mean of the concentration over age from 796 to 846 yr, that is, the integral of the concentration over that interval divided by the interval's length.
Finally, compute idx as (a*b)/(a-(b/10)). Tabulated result 7.40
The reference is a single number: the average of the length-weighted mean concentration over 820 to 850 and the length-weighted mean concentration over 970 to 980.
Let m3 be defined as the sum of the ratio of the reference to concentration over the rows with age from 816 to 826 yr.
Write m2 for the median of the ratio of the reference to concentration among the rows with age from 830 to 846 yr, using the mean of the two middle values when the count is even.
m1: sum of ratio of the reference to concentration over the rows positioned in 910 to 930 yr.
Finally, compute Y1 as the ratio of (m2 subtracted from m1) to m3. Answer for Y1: 1.2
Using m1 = 3.4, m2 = 0.98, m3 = 2.0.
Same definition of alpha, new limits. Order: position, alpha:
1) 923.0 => 7.758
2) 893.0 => 6.455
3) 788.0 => 6.558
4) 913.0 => 8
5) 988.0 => 5.915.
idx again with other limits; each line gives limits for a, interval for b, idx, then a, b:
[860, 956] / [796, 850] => 7.29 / 6.55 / 6.6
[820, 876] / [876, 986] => 7.03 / 6.51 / 6.3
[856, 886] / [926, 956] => 6.44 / 6.37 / 5.8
